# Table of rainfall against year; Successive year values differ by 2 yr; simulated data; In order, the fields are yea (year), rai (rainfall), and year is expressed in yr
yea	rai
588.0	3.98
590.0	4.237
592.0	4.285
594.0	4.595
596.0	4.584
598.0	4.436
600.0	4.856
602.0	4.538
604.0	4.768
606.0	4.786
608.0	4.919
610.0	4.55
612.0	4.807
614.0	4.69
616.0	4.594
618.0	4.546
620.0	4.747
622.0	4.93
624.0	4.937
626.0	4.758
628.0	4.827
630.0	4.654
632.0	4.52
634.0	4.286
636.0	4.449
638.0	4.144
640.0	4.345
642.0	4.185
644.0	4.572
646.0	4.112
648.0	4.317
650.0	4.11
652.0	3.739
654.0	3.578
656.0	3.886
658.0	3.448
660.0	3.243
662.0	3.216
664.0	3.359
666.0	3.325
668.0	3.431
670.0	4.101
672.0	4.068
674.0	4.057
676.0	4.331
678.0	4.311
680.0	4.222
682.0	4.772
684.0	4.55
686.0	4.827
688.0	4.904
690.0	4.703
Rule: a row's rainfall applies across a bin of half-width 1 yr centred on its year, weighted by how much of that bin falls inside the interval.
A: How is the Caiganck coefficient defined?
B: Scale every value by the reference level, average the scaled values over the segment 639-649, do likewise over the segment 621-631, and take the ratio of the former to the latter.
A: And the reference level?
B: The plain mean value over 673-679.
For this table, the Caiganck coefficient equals 0.89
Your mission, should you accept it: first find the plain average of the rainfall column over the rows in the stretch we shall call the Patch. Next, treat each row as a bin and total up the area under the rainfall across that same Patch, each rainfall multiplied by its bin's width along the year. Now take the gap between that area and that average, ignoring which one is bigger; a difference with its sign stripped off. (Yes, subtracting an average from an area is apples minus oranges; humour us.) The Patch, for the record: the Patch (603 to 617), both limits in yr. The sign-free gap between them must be 61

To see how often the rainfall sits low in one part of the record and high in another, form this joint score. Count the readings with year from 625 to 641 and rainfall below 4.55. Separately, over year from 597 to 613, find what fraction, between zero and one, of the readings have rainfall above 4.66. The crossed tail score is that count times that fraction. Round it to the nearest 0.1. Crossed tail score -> 3.1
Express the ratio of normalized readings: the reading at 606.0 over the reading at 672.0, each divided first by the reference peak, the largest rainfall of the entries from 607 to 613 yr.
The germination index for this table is 1.18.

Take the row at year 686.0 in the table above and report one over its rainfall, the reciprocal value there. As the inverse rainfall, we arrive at 0.21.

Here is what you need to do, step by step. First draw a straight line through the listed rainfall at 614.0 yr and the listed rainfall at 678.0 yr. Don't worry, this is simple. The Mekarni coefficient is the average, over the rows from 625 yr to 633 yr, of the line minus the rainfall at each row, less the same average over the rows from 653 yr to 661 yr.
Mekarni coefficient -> -0.99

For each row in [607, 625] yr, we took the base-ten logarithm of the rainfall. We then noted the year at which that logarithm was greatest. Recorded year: 624.0 yr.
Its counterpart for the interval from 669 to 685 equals 682.0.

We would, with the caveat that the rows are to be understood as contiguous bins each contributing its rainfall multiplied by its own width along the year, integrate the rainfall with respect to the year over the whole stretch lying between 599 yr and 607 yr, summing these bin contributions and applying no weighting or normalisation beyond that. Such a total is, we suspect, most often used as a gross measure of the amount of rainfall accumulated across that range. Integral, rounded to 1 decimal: 37.9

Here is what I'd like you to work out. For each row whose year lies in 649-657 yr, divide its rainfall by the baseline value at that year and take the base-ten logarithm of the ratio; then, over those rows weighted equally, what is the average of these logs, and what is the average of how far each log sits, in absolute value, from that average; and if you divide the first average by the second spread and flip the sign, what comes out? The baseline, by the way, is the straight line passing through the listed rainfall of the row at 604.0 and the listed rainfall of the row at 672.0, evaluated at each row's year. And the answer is 2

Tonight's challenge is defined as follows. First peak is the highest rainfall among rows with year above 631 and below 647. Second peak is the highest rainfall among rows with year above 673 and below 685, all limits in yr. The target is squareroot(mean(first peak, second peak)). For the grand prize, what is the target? 2.16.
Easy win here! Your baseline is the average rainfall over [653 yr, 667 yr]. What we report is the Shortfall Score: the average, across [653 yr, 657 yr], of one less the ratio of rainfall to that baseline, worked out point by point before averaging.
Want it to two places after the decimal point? -0.09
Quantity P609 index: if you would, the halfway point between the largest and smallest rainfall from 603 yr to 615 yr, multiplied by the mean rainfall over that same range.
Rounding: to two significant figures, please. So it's 23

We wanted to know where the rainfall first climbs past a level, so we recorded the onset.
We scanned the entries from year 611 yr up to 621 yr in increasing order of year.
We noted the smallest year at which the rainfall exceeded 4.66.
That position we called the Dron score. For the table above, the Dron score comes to 612.0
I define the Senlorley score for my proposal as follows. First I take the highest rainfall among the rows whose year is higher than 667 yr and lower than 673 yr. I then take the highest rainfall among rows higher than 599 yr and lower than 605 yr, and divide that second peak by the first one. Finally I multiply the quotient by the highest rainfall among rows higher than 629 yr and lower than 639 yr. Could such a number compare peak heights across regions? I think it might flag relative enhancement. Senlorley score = 5.5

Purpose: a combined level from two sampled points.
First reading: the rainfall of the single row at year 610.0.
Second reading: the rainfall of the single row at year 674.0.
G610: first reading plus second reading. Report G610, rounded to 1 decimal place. 8.6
